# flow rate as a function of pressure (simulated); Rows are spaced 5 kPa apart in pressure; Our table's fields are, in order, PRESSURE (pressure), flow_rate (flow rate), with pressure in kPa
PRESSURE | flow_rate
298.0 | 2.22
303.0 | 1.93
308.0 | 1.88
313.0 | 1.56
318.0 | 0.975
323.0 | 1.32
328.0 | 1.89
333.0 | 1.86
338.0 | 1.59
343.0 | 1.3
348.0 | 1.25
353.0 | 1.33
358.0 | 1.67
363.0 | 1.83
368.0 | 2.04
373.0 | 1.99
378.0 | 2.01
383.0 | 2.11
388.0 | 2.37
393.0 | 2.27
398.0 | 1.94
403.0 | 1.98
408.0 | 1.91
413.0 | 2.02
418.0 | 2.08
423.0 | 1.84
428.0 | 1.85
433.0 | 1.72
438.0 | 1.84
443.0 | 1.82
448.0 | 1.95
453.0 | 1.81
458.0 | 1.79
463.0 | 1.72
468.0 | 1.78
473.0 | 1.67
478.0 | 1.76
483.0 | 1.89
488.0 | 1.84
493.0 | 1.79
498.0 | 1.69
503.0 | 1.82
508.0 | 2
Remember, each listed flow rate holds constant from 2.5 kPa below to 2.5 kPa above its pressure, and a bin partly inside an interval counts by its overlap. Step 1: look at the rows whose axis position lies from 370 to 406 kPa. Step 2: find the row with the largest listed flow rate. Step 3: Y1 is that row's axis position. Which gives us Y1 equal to 388.0 kPa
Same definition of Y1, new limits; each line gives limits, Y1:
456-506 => 483.0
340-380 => 368.0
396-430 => 418.0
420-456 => 448.0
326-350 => 328.0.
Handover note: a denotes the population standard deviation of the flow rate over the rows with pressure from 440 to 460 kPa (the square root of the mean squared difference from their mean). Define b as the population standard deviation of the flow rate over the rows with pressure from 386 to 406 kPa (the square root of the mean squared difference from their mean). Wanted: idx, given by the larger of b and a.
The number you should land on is 0.184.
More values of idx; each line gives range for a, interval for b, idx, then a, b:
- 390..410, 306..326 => 0.331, 0.14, 0.33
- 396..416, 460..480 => 0.042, 0.04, 0.04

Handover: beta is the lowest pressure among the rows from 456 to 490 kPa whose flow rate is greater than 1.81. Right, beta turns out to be 483.0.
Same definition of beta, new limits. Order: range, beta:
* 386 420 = 388.0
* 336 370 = 363.0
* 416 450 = 418.0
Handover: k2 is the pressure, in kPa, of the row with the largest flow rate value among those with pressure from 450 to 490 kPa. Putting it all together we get 483.0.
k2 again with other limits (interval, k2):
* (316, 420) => 388.0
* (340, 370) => 368.0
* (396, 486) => 418.0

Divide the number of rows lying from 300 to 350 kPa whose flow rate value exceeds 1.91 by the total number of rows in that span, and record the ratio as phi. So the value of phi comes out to 0.10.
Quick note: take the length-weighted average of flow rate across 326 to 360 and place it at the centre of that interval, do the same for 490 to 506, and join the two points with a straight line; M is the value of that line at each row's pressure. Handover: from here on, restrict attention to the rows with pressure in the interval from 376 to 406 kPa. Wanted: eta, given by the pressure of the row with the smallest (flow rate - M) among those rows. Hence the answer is 398.0 kPa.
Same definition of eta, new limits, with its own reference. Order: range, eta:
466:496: 473.0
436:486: 473.0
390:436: 433.0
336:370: 348.0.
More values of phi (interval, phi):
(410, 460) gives 0.30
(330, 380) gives 0.30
